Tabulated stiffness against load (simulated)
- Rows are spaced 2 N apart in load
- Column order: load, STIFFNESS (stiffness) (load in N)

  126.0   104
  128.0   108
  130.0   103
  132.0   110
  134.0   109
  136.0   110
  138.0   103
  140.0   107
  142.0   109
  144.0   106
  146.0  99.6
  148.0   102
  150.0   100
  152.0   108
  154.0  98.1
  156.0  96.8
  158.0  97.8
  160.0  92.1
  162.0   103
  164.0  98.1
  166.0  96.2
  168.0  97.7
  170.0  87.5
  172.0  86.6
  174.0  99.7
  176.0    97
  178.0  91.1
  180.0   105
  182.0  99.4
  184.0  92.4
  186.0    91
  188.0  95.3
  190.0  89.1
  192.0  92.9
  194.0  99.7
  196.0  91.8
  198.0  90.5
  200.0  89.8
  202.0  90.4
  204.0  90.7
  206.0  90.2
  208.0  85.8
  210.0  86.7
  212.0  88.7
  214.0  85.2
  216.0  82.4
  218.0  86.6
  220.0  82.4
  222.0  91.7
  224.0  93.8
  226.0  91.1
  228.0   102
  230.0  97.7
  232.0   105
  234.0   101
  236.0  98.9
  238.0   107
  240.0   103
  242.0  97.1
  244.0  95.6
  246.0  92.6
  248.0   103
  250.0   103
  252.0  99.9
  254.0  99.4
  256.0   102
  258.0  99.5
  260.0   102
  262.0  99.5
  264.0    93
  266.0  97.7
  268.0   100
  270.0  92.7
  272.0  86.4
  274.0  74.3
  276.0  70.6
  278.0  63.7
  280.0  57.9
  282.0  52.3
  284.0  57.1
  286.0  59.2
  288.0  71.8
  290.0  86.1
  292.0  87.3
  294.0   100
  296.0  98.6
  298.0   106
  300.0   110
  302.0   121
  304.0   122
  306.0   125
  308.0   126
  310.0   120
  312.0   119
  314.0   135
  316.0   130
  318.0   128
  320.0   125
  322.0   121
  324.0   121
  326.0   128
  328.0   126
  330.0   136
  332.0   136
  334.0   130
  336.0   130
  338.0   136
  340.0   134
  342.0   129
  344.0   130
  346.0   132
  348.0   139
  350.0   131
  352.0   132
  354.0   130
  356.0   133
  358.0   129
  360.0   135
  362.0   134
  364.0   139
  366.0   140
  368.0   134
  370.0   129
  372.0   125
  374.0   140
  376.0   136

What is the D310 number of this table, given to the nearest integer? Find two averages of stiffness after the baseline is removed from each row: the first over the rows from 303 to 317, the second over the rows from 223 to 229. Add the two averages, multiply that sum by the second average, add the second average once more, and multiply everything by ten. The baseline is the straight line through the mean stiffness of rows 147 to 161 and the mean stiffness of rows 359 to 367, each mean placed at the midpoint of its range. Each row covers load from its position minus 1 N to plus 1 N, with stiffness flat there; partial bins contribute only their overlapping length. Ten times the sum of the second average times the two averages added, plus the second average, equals 2954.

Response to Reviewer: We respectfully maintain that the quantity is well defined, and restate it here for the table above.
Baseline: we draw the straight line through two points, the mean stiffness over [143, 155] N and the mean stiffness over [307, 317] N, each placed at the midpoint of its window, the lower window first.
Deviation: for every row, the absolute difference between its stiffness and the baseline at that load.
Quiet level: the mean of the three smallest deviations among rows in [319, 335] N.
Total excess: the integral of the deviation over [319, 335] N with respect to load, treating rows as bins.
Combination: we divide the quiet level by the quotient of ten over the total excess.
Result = 7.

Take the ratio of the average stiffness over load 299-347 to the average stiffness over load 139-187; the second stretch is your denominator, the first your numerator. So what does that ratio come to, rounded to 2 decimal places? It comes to 1.29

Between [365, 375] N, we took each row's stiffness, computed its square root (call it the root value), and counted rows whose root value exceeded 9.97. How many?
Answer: 5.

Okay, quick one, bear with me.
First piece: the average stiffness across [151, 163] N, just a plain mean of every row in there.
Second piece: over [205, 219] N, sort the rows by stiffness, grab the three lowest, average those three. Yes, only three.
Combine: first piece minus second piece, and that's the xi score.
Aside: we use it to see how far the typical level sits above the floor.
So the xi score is 15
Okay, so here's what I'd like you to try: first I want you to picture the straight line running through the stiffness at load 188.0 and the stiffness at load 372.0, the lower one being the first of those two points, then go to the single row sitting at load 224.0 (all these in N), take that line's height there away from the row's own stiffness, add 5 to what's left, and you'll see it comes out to -2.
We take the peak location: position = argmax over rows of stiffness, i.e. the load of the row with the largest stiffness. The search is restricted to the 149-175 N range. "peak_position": 152.0 N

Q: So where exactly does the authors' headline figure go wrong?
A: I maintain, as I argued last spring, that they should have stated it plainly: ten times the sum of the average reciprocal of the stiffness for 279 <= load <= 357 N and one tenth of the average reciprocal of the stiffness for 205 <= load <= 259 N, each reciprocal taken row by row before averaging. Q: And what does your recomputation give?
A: 0.104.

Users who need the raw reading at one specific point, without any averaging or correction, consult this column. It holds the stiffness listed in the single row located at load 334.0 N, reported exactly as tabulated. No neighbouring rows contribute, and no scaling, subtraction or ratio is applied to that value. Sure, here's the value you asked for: 130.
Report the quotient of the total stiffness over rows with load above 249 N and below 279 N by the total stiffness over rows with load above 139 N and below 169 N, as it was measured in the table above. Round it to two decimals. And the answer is 0.92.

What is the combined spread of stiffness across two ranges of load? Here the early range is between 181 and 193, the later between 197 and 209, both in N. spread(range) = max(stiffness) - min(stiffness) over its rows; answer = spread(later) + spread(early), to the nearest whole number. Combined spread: 15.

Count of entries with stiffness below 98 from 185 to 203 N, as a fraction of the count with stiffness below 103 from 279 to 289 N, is 1.6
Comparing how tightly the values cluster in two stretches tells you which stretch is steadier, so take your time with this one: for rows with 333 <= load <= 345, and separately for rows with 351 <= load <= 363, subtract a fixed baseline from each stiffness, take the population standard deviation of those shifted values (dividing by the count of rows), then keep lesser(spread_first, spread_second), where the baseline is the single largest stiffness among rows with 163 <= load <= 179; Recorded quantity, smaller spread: 2.1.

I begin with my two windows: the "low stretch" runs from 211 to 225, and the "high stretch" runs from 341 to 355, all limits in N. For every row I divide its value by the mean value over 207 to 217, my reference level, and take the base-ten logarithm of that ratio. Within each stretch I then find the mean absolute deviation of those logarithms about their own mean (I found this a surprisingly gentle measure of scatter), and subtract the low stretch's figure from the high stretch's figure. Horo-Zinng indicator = -0.011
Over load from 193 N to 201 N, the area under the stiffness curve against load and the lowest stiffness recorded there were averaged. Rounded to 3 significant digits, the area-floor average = 417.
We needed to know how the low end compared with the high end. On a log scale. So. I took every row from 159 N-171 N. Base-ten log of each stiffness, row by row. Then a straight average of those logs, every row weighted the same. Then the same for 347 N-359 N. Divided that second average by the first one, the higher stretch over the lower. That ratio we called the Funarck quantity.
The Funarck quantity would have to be 1.07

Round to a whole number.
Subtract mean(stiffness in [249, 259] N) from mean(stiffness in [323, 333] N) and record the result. 29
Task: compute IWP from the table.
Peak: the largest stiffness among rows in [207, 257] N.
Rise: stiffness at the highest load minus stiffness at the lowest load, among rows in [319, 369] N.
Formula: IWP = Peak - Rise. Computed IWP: 98.0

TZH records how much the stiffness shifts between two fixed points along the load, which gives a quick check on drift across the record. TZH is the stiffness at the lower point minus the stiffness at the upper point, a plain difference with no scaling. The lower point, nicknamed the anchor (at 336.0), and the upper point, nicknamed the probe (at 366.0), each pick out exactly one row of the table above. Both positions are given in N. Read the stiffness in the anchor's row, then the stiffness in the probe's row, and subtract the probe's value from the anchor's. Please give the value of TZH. -10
